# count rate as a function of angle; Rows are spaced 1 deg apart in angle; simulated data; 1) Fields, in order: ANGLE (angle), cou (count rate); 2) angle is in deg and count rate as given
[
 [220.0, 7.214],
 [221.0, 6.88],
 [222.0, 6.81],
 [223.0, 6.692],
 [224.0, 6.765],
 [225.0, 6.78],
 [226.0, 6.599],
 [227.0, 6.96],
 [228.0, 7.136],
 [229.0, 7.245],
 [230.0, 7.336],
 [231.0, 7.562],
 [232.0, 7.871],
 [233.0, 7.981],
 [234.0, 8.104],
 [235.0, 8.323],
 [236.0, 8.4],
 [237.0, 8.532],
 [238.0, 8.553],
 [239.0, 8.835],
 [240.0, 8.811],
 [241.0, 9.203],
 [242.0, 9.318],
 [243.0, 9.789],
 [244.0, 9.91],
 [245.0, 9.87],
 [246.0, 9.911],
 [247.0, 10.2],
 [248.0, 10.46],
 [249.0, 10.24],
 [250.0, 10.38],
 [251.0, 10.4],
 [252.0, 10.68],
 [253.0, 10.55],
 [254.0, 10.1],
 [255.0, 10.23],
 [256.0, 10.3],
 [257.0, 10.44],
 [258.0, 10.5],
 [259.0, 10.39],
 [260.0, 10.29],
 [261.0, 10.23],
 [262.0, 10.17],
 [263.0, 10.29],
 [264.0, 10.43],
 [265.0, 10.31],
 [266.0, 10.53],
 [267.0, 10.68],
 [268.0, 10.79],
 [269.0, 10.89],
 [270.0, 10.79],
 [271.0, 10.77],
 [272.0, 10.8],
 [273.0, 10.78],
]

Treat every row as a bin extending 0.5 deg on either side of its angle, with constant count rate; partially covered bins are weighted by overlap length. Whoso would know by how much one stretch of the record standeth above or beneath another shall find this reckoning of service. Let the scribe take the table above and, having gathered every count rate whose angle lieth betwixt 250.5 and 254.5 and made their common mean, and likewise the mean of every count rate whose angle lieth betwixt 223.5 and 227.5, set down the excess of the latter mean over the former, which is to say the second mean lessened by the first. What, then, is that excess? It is -3.7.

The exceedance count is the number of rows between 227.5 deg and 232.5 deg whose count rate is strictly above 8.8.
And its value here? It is 0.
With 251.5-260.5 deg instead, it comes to 9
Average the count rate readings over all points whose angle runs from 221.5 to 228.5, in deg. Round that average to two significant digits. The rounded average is 6.8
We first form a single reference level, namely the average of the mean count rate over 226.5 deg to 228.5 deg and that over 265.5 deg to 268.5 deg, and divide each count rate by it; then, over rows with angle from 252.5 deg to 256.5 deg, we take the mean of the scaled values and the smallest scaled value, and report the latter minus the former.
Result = -0.022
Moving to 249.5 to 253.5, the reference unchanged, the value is -0.014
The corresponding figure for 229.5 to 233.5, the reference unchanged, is -0.040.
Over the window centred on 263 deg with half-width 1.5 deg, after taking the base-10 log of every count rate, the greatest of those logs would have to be 1.02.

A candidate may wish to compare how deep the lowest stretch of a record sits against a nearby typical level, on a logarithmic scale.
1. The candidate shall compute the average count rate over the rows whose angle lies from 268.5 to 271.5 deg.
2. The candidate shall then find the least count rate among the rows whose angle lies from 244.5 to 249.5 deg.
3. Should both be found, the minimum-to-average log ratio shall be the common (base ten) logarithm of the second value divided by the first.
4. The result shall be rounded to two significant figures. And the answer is -0.040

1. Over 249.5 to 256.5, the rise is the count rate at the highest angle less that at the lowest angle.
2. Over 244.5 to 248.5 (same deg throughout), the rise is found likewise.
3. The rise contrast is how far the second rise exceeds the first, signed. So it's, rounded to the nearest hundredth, 0.67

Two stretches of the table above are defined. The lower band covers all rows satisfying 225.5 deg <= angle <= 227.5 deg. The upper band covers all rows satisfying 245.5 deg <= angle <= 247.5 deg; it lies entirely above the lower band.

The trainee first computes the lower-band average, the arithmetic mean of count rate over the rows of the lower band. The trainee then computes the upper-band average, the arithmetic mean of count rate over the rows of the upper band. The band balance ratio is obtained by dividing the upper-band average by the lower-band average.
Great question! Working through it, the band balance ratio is 1.5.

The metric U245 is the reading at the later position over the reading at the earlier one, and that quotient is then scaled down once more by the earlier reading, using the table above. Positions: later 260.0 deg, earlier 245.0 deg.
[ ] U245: 0.11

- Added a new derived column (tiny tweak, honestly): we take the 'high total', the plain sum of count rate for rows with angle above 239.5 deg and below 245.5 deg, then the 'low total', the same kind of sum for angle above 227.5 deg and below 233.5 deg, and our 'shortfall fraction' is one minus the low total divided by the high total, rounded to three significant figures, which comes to 0.207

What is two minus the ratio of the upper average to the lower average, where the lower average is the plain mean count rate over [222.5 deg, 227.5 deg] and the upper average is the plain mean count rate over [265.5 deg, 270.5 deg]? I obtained 0.41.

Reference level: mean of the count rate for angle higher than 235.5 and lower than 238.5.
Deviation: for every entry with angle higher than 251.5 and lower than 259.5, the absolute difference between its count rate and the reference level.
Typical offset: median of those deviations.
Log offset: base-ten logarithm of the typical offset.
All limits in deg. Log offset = 0.28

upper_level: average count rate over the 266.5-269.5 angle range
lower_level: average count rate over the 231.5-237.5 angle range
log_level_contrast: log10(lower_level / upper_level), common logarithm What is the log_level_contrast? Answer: -0.12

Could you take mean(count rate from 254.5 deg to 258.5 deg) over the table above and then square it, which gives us 107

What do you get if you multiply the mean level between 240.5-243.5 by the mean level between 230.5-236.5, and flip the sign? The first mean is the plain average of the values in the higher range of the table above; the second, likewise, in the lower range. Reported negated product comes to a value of -76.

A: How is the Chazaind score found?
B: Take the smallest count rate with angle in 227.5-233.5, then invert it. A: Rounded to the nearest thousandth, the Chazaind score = 0.140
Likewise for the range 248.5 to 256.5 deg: 0.099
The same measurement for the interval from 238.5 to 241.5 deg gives 0.113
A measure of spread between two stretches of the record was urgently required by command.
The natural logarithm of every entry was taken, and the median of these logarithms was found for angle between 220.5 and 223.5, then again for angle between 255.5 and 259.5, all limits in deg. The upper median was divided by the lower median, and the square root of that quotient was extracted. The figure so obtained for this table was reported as 1.11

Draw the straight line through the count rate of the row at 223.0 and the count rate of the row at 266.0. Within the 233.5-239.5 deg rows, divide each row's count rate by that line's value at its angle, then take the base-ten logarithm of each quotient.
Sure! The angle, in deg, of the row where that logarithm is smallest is 234.0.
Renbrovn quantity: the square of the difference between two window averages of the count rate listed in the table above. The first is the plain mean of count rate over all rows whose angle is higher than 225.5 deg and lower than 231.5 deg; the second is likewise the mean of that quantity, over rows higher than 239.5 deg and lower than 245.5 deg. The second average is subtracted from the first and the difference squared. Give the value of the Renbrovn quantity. 5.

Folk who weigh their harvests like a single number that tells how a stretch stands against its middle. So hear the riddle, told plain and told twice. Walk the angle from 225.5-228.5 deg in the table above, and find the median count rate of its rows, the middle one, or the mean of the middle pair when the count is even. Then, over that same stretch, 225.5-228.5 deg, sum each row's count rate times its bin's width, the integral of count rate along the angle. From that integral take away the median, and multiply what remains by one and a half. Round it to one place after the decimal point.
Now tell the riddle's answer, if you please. 20.6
